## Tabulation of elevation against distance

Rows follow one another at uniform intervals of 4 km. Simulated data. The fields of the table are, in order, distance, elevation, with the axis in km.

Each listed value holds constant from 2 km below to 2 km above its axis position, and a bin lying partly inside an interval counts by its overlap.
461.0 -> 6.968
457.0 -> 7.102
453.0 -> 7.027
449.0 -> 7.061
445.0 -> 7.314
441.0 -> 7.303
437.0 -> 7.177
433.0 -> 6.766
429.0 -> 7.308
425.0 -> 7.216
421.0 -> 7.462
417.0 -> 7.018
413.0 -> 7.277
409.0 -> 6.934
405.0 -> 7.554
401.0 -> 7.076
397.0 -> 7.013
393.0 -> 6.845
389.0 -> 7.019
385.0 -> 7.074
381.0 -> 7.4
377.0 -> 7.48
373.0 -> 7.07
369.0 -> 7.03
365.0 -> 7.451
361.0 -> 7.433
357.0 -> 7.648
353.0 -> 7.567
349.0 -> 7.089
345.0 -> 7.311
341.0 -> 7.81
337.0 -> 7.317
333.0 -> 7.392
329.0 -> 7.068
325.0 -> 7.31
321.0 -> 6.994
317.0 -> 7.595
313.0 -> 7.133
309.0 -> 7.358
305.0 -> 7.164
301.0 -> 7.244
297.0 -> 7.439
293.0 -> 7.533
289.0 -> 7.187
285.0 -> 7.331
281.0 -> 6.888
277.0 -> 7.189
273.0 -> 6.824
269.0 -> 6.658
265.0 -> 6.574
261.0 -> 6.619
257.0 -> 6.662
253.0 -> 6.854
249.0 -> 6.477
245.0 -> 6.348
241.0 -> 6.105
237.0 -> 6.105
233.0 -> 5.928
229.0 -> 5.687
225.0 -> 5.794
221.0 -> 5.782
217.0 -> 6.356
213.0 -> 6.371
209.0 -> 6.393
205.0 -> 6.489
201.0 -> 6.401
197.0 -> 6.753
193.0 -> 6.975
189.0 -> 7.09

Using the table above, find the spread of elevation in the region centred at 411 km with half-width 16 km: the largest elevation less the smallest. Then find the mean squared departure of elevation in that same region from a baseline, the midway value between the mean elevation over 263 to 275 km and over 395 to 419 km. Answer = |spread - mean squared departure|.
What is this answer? 0.50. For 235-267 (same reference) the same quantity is 0.49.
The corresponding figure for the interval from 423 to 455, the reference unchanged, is 0.46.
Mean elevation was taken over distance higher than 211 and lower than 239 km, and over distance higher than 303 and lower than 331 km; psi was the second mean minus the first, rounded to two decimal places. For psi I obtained 1.23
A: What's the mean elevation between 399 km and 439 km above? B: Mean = 7.18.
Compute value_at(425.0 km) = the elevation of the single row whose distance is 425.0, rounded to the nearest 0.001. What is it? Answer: 7.216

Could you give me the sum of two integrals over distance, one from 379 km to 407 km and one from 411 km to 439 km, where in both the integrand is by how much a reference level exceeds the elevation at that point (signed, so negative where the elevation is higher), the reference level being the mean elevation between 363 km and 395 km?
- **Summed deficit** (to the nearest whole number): 1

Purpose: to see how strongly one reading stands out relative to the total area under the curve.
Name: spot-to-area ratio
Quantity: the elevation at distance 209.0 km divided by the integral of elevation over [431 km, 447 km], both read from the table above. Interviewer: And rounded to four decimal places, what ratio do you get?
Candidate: 0.0560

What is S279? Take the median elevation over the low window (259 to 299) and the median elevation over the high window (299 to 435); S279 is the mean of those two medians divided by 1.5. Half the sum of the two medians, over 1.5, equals 4.77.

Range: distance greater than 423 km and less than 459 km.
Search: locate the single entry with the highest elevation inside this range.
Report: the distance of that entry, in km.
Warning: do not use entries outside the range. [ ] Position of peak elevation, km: 445.0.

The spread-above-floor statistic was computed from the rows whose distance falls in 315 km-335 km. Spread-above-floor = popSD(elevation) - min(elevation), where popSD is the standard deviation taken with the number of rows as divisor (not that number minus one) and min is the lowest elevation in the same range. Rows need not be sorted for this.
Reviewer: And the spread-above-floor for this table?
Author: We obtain -6.78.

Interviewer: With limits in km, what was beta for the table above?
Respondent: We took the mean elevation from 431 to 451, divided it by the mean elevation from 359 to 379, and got 0.98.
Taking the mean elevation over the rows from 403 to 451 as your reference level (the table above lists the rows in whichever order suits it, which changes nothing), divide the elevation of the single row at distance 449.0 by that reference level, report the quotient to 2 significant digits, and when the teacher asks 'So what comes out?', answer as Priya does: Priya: 0.98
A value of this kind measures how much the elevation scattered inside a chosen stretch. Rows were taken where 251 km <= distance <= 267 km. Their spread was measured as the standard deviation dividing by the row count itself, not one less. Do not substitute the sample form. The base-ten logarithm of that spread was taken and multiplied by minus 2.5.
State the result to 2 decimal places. 2.43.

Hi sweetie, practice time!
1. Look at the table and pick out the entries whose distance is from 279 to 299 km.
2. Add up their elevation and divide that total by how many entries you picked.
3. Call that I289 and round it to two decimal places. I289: 7.28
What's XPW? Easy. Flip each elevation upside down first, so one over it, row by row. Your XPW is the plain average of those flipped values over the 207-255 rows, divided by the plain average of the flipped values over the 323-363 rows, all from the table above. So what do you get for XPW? 1.20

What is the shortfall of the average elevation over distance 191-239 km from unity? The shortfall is -5.3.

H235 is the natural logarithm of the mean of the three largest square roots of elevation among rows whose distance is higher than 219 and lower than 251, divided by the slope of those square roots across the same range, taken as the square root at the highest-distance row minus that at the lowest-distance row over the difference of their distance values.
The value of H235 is 6.2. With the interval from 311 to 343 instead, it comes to 6.4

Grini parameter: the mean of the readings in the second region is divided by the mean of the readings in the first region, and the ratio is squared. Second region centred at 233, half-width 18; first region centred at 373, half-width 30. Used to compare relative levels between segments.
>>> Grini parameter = 0.70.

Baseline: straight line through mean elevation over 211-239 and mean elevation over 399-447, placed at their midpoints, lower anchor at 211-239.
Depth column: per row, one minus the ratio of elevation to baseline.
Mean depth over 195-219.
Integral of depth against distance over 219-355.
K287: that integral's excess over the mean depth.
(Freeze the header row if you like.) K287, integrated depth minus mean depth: -11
